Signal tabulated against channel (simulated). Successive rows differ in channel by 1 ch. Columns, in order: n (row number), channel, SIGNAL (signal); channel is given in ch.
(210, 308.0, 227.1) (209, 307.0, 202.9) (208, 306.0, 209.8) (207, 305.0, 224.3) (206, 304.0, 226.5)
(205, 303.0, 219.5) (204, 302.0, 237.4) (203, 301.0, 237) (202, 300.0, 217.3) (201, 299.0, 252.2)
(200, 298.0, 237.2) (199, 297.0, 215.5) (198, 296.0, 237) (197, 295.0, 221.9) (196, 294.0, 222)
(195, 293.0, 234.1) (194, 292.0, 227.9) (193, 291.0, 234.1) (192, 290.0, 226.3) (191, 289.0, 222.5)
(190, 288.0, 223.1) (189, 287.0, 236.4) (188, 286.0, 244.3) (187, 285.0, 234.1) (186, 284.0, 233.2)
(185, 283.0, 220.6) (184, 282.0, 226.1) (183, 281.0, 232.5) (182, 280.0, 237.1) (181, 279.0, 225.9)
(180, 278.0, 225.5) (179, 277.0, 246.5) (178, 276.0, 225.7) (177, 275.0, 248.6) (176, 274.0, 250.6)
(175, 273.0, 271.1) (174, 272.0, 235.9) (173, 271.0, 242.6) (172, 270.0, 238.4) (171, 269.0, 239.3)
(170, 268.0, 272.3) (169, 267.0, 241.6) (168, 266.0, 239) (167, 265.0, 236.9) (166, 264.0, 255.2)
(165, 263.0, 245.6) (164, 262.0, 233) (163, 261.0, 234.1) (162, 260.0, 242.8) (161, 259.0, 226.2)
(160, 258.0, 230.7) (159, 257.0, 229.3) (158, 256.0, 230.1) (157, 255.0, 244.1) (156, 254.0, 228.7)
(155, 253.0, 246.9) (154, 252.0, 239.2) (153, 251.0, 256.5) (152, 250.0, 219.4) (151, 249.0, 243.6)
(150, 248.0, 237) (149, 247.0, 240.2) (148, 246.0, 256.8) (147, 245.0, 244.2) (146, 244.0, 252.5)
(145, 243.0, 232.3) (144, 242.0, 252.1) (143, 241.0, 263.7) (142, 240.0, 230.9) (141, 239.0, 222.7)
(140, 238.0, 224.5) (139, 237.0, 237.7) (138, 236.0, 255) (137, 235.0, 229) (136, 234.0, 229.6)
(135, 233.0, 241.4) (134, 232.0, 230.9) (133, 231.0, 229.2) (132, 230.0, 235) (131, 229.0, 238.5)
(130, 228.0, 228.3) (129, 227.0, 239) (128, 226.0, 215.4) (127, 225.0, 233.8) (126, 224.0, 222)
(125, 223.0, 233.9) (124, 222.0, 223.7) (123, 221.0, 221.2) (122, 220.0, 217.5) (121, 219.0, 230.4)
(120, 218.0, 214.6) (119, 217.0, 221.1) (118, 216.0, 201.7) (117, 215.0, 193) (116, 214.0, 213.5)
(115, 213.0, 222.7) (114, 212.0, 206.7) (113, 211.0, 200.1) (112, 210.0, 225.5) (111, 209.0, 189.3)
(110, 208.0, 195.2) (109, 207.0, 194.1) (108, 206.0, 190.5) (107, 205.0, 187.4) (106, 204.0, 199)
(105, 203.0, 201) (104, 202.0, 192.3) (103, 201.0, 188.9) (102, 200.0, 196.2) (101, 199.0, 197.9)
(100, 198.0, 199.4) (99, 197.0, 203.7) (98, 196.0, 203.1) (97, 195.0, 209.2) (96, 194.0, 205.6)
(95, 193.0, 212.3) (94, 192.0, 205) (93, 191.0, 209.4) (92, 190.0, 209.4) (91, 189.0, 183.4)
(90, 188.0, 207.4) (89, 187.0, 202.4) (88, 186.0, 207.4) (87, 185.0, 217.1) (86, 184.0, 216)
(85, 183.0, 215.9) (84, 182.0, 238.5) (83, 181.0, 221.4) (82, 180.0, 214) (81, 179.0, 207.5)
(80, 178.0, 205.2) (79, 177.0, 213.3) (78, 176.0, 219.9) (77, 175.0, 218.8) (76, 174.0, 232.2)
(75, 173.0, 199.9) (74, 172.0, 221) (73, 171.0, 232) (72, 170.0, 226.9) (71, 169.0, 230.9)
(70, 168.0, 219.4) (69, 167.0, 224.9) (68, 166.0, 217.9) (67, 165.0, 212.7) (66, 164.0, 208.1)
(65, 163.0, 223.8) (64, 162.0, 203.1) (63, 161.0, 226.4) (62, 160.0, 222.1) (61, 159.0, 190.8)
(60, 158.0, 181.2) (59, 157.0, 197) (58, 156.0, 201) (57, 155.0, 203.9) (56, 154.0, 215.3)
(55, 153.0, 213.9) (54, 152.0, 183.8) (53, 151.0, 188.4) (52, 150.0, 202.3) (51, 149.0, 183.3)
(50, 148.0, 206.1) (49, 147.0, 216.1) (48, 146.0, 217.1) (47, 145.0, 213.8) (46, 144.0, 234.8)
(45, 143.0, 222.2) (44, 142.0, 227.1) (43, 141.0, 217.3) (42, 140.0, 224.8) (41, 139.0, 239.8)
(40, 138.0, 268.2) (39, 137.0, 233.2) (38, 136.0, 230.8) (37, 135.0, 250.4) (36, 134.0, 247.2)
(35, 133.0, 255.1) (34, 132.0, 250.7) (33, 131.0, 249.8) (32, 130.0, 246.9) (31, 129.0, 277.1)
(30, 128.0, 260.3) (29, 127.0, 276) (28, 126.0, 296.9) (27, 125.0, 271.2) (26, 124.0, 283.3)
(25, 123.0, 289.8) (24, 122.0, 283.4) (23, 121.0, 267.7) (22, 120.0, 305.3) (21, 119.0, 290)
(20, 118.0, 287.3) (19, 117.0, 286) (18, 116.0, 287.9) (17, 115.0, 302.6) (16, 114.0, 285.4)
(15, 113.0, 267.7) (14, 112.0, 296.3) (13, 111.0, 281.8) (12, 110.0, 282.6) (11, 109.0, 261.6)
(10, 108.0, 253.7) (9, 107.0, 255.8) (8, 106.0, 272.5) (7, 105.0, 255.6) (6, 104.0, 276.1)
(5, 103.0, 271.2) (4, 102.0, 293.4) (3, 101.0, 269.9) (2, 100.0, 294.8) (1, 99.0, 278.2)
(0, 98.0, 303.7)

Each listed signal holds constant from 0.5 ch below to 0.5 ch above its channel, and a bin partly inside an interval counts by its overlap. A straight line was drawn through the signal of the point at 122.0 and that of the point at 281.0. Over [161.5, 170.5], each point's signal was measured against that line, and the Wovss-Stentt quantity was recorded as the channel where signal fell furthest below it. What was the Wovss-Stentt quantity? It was 162.0 ch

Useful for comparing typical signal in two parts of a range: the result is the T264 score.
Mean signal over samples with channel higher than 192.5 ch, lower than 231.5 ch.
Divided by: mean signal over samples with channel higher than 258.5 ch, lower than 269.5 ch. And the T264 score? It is 0.87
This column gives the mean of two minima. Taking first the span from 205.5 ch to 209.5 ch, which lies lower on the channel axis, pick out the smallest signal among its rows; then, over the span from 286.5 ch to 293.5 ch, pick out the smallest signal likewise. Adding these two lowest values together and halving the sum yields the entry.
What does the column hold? 206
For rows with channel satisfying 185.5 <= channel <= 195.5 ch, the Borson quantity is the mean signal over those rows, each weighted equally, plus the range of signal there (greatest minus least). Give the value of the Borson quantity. 234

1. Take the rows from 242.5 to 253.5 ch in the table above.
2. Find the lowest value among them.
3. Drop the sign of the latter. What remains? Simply 219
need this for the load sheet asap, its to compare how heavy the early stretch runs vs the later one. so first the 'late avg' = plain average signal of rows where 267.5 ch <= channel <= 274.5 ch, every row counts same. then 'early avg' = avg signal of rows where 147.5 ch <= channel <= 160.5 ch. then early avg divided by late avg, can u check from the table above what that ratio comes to 0.80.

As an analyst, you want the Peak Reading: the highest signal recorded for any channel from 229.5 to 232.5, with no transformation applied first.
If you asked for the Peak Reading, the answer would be 235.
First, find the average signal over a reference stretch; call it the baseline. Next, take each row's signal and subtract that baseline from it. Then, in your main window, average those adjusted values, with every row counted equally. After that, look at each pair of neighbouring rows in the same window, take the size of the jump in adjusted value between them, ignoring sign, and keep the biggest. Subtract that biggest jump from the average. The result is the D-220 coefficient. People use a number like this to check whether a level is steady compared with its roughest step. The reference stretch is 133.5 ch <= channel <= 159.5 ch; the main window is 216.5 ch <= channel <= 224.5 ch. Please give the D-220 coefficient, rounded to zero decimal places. -9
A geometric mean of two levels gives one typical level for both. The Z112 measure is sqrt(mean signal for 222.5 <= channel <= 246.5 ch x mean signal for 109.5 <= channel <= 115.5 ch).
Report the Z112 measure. 260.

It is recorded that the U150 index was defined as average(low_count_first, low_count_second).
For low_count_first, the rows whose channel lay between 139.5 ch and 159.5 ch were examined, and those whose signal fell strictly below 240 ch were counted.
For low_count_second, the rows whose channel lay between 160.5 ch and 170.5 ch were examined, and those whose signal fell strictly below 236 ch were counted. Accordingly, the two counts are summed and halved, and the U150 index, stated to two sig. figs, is 15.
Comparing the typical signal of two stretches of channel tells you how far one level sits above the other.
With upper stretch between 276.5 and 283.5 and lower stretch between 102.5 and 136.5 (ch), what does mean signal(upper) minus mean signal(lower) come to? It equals -42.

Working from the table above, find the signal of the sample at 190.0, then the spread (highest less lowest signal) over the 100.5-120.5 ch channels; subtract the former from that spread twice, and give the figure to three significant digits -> -367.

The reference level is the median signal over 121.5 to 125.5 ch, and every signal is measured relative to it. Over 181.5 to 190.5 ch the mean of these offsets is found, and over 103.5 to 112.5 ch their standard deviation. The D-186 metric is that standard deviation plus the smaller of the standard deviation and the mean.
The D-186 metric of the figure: -58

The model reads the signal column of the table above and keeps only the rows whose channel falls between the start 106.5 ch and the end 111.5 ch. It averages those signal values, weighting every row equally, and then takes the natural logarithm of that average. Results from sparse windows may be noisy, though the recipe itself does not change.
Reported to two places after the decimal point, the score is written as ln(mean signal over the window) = 5.59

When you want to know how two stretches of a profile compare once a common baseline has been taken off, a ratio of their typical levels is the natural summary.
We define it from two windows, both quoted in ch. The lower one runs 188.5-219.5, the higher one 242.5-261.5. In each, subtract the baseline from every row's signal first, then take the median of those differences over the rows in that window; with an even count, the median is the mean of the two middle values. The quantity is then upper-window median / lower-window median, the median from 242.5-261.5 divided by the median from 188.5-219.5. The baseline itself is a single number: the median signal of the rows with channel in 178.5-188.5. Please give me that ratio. -1.8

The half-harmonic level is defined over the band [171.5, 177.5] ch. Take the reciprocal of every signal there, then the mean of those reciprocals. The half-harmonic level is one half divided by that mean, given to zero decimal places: 109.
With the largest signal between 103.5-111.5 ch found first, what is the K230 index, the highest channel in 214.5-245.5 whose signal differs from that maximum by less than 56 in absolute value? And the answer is 245.0 ch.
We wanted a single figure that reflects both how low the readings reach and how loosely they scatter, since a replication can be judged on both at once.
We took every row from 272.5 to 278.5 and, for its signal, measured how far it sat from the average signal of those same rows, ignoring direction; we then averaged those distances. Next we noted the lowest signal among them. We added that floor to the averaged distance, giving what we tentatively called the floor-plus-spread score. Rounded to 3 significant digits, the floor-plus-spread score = 238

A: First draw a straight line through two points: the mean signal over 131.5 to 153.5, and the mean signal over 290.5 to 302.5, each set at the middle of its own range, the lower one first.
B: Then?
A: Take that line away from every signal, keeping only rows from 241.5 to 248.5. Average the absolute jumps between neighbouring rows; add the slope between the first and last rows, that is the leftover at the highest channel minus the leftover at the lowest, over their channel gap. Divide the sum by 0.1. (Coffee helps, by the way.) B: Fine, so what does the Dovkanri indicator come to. 109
